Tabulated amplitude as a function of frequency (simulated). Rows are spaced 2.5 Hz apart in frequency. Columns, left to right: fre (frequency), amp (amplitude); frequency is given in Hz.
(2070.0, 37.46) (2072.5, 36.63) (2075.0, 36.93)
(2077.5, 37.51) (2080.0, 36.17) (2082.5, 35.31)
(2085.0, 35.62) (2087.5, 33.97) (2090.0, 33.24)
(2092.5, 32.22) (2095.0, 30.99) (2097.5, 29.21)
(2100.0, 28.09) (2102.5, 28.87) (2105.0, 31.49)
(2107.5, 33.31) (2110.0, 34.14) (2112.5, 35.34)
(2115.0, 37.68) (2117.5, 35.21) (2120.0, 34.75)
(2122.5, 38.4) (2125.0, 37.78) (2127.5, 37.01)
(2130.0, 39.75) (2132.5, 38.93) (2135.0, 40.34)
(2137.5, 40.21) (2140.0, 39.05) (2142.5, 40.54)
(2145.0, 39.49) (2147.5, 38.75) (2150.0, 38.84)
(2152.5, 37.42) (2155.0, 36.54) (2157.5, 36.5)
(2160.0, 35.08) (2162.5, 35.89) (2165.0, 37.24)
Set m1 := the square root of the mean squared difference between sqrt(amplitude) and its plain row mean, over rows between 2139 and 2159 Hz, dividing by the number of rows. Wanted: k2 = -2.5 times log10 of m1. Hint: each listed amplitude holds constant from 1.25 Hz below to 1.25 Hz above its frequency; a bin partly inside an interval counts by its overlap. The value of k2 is 2.41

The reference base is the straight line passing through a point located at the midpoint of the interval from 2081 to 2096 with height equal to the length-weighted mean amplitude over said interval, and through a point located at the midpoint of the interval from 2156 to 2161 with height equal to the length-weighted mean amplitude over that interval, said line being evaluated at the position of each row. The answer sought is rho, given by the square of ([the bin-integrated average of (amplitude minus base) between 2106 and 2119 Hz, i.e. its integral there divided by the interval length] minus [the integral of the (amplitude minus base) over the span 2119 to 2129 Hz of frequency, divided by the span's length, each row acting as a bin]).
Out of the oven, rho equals 3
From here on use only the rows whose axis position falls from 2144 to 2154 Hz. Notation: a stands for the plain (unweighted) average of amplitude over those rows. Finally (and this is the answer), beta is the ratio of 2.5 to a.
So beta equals 0.0647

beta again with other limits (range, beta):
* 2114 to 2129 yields 0.0679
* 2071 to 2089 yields 0.0694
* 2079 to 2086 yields 0.0700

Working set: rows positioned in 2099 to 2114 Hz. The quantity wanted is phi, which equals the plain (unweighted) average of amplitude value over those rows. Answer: 32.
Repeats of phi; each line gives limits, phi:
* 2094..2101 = 29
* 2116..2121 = 35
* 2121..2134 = 38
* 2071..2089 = 36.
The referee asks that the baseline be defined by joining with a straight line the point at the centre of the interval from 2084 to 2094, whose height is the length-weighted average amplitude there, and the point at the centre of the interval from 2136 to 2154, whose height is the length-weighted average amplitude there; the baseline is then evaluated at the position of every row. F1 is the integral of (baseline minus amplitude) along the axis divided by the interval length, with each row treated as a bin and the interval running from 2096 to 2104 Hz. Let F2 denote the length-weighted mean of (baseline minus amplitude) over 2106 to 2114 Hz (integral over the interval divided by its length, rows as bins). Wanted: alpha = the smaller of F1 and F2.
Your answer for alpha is 1.4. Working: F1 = 6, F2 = 1.4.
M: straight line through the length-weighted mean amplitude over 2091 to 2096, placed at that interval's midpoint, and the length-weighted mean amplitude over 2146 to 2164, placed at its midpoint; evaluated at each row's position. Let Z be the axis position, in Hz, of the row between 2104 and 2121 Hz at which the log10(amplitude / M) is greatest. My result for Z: 2115.0 Hz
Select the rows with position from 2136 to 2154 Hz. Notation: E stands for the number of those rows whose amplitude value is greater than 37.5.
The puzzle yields 6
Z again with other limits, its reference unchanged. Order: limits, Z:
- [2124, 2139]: 2135.0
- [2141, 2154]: 2142.5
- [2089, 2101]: 2090.0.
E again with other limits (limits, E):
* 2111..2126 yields 3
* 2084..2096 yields 0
